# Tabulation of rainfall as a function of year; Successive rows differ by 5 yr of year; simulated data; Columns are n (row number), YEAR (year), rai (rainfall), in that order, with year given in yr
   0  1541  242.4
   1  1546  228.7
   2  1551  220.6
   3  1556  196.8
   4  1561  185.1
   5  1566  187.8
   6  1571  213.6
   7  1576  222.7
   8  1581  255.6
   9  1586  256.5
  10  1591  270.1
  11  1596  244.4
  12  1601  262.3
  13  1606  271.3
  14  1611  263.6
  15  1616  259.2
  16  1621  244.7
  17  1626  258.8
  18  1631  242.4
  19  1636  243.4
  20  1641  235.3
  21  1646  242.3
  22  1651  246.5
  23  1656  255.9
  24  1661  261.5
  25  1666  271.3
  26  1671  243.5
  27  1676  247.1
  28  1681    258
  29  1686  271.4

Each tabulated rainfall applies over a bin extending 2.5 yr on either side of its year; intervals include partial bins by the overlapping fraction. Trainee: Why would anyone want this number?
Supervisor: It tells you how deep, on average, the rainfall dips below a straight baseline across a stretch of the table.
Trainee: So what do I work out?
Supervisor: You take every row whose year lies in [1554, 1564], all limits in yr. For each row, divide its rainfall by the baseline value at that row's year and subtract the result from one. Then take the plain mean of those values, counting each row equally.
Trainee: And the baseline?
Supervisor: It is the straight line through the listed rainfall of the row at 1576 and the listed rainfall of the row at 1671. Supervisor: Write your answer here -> 0.13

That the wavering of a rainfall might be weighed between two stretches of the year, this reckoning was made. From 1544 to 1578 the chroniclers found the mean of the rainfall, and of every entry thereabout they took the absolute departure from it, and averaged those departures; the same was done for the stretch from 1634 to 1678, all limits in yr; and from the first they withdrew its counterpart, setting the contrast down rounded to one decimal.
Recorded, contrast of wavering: 6.6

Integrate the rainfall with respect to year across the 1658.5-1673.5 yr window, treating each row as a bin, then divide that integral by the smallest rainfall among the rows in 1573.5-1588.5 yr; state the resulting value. 17.4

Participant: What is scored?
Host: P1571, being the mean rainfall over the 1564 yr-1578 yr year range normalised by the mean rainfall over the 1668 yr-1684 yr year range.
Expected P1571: 0.83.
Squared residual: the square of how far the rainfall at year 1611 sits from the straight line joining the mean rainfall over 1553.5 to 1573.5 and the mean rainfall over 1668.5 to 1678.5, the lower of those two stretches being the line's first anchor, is 2154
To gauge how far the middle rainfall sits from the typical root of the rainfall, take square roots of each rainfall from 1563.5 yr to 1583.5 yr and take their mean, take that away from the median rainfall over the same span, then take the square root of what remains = 14.3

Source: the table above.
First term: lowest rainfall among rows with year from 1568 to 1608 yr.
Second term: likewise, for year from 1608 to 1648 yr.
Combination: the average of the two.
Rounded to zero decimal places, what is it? 224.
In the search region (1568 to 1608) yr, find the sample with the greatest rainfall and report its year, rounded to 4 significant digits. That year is 1606 yr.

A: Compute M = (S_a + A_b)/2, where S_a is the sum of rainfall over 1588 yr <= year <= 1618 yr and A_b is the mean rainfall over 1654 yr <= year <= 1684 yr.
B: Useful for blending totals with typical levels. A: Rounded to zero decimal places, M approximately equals 914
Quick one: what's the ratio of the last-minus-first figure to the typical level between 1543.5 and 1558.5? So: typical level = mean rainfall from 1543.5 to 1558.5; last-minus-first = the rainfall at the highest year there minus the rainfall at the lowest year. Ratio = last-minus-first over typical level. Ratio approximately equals -0.15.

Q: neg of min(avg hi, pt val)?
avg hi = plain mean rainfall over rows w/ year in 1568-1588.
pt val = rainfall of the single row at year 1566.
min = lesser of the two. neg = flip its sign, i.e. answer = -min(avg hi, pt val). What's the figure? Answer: -188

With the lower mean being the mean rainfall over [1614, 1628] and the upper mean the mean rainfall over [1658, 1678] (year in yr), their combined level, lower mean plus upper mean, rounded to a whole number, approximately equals 510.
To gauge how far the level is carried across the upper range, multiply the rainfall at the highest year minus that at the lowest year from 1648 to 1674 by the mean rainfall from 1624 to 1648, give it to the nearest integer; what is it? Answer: -733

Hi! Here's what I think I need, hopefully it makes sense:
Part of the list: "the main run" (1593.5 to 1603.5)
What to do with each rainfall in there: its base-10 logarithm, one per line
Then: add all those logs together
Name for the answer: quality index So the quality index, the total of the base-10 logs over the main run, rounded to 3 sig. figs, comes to 4.81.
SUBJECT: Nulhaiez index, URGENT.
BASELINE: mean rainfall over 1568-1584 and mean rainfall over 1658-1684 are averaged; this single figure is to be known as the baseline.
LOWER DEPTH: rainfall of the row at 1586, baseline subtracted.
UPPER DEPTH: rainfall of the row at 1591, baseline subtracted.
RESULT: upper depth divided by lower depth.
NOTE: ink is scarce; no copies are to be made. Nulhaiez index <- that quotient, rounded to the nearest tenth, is 2.0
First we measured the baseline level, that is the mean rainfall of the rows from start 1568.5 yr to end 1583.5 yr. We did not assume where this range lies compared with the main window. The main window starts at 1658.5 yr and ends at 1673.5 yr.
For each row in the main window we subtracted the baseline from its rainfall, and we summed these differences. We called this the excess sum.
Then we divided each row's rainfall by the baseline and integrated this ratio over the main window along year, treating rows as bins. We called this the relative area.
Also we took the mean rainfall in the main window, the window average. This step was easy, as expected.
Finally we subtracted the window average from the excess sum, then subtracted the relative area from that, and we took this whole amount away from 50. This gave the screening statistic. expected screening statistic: 241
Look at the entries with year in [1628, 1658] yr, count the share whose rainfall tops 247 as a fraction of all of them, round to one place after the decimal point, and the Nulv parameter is 0.2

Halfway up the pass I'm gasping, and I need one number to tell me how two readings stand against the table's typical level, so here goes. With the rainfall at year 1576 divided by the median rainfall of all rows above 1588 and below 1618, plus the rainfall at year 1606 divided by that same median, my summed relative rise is 1.88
